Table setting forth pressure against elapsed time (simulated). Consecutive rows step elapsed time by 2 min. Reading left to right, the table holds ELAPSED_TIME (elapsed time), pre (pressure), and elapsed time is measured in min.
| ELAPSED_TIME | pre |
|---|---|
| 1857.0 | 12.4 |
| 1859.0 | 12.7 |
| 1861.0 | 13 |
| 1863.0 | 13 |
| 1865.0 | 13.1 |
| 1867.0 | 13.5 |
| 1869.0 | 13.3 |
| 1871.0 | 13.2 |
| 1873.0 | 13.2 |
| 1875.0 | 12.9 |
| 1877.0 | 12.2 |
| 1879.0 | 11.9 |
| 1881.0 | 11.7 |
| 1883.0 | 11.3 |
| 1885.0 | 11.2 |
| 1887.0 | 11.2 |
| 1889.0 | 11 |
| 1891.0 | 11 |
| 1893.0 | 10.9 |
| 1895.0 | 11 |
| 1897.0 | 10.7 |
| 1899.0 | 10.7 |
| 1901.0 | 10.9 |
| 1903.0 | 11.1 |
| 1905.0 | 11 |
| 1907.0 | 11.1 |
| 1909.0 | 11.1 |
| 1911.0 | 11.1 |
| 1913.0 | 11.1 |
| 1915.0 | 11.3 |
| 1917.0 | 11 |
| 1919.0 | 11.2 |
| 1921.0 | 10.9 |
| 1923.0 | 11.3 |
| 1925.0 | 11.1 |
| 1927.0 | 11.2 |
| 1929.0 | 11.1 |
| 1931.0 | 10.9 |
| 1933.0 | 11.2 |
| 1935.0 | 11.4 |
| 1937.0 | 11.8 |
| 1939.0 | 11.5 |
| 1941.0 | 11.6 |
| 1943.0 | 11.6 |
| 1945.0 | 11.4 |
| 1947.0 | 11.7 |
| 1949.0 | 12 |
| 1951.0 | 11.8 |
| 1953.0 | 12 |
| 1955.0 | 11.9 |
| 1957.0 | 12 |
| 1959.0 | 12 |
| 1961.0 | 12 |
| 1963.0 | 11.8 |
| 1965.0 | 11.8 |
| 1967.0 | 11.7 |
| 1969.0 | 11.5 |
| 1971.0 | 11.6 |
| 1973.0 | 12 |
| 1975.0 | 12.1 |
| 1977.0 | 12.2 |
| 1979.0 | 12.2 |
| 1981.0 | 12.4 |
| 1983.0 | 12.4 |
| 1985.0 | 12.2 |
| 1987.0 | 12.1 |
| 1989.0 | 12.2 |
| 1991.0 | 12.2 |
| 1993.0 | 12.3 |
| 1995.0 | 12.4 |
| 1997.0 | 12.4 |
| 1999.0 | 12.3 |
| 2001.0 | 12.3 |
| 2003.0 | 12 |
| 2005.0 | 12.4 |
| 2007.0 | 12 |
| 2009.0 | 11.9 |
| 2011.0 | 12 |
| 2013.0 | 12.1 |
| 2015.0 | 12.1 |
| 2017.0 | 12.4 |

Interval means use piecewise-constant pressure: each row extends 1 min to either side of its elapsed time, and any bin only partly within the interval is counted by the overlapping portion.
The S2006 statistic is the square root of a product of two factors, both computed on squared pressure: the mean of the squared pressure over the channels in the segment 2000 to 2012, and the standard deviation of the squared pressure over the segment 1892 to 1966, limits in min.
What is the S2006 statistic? 37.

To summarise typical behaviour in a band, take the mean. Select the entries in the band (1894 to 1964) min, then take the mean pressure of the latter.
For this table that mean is 11.4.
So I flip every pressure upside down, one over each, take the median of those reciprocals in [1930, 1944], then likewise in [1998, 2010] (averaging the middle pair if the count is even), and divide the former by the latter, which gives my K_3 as 1.06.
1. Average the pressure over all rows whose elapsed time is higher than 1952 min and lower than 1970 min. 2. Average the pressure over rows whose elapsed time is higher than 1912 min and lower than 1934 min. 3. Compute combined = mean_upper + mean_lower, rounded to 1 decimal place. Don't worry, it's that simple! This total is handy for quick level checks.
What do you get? 23.0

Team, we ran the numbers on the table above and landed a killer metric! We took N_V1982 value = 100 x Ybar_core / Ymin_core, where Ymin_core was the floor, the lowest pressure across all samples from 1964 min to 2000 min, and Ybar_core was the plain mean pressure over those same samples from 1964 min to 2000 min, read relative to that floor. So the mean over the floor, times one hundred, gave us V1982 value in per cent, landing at 105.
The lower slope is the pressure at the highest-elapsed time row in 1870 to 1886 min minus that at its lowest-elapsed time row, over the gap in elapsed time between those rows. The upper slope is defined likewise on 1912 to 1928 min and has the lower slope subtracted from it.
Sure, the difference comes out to 0.15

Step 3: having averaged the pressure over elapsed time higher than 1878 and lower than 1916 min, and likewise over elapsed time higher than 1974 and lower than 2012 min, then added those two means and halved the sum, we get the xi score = 11.7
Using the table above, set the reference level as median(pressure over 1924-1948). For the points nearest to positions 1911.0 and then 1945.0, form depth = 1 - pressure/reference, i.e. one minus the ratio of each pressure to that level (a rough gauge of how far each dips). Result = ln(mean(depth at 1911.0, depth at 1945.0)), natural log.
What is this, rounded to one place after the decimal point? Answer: -4.3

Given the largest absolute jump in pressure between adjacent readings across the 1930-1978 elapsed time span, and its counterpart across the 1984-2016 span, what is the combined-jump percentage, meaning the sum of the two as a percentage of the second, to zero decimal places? 200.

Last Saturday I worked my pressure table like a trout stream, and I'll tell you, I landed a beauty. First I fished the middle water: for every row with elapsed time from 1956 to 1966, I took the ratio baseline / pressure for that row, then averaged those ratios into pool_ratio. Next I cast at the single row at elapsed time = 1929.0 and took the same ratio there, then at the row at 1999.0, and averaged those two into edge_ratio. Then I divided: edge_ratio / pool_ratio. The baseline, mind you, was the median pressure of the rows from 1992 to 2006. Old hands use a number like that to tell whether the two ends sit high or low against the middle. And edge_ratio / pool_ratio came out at 1.02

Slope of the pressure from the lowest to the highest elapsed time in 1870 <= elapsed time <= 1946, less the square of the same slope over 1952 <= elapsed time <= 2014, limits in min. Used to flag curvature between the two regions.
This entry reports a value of -0.02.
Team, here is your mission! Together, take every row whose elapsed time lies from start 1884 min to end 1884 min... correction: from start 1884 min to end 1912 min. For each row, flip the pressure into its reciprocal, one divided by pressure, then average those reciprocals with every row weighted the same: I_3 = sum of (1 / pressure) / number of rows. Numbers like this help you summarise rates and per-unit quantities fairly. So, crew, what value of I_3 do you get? 0.091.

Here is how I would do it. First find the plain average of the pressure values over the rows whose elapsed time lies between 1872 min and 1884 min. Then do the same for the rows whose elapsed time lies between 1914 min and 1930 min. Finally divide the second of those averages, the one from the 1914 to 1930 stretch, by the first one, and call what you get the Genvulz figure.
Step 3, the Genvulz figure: 0.91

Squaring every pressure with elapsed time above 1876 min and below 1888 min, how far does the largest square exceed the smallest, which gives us 23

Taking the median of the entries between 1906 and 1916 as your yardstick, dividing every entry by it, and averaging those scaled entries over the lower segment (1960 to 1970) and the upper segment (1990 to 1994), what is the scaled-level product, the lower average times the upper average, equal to 1.17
